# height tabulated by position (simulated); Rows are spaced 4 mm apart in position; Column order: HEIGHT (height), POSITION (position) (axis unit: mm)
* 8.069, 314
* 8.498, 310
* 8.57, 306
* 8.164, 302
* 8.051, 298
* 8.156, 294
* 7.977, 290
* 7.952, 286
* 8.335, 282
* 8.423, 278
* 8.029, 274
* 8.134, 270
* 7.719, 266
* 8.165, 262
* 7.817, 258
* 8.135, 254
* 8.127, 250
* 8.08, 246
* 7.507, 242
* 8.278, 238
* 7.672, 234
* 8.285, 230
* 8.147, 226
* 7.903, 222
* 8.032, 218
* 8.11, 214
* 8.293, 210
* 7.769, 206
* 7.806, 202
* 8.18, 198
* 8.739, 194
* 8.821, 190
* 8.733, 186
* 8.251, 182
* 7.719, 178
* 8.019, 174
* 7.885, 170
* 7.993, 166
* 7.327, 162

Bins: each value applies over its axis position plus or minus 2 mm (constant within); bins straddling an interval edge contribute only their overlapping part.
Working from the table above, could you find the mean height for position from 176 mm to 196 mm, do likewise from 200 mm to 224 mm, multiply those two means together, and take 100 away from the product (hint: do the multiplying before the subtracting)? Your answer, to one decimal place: -32.5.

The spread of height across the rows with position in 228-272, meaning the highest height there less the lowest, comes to 0.78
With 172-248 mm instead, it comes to 1.31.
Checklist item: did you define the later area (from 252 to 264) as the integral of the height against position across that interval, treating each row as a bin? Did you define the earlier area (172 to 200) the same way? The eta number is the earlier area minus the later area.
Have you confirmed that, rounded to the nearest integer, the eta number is 137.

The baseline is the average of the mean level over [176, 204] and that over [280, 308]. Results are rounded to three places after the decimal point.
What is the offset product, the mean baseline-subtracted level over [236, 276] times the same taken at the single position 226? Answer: 0.025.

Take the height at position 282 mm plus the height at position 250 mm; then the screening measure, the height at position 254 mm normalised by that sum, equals 0.494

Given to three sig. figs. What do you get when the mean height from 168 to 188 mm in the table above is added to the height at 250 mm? 16.2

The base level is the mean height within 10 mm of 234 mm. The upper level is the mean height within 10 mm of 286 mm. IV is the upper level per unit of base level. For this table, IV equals 1.02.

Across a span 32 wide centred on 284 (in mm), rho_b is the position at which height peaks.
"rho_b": 278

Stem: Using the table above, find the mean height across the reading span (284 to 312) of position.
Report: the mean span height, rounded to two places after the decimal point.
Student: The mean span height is 8.20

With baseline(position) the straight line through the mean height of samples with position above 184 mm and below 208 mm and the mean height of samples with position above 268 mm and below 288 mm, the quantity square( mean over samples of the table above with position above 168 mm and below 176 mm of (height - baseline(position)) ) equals 0.19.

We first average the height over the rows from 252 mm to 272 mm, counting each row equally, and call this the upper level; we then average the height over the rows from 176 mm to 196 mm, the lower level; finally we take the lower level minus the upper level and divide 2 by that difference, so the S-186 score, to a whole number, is 4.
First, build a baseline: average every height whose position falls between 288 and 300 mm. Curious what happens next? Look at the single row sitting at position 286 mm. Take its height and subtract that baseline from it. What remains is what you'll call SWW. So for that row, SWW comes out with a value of -0.11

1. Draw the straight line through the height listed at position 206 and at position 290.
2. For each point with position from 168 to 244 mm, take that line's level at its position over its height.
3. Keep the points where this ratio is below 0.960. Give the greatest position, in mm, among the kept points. 238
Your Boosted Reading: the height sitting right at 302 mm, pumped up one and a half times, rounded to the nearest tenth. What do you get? 12.2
